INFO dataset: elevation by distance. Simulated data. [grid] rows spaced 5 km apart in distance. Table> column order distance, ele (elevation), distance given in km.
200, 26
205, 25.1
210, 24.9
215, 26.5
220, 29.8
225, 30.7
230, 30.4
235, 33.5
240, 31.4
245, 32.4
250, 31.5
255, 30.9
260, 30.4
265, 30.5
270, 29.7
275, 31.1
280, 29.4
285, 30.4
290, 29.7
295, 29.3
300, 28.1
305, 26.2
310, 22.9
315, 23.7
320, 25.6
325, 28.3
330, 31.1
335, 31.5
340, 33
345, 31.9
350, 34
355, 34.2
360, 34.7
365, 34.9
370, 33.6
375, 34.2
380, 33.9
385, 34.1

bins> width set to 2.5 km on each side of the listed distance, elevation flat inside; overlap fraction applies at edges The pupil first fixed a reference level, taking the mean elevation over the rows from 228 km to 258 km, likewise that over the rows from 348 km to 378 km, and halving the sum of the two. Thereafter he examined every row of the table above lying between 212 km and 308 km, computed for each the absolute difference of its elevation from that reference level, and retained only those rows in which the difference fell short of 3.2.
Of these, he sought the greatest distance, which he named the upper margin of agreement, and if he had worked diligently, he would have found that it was 285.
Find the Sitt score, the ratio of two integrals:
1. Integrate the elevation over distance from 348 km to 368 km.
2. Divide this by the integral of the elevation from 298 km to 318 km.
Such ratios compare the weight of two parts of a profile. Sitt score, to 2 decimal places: 1.37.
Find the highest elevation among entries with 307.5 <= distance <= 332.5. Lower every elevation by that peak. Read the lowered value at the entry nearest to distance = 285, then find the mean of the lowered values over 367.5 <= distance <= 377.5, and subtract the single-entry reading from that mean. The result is 3.5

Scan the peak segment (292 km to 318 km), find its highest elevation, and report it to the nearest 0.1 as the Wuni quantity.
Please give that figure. 29.3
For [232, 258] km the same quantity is 33.5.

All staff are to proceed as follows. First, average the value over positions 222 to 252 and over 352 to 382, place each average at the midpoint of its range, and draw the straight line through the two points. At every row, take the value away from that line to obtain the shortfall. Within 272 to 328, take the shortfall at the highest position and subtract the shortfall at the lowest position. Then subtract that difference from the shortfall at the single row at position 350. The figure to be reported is -3.9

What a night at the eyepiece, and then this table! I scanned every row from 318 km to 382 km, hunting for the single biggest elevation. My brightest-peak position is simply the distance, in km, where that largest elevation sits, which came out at 365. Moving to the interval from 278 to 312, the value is 285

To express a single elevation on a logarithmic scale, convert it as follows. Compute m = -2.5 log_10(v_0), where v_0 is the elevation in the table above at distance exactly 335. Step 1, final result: -3.75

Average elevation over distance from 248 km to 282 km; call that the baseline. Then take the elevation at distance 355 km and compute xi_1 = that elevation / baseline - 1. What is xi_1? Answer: 0.12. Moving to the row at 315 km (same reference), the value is -0.22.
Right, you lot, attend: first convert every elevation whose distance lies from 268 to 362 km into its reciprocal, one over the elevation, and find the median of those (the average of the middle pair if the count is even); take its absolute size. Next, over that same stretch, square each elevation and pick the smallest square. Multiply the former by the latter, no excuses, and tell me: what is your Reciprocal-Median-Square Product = 18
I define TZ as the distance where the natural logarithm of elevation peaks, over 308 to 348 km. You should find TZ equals 340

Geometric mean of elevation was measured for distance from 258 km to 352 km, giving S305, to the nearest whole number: 29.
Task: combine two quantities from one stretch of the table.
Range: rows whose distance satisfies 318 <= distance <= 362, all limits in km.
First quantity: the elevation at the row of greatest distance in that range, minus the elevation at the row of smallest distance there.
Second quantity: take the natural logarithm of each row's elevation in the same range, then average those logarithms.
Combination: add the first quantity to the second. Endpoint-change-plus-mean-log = 13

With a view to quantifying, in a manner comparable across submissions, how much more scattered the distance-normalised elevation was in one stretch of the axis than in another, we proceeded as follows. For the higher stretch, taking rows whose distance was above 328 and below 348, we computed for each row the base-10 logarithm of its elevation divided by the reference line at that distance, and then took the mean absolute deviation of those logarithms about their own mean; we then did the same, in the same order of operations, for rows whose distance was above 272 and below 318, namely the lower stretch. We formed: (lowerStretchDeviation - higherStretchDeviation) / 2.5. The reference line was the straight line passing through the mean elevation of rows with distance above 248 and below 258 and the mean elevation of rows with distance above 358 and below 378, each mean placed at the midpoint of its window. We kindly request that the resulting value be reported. 0.014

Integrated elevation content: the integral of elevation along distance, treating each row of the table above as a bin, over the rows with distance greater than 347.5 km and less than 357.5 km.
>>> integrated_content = 341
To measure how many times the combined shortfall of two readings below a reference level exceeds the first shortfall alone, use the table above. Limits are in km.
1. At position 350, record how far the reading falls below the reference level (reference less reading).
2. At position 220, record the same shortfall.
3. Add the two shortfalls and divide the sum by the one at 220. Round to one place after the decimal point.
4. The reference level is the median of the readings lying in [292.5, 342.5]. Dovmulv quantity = 4.6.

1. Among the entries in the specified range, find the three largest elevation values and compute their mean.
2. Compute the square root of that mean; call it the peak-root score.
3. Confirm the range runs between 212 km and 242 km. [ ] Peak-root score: 5.6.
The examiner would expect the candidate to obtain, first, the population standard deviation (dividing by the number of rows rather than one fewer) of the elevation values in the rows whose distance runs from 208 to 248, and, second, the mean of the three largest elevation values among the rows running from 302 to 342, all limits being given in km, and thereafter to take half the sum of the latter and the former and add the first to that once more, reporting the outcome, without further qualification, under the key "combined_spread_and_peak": 20.0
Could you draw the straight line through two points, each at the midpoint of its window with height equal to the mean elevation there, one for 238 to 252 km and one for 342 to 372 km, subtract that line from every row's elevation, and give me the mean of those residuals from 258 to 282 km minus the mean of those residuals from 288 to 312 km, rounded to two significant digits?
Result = 3.5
